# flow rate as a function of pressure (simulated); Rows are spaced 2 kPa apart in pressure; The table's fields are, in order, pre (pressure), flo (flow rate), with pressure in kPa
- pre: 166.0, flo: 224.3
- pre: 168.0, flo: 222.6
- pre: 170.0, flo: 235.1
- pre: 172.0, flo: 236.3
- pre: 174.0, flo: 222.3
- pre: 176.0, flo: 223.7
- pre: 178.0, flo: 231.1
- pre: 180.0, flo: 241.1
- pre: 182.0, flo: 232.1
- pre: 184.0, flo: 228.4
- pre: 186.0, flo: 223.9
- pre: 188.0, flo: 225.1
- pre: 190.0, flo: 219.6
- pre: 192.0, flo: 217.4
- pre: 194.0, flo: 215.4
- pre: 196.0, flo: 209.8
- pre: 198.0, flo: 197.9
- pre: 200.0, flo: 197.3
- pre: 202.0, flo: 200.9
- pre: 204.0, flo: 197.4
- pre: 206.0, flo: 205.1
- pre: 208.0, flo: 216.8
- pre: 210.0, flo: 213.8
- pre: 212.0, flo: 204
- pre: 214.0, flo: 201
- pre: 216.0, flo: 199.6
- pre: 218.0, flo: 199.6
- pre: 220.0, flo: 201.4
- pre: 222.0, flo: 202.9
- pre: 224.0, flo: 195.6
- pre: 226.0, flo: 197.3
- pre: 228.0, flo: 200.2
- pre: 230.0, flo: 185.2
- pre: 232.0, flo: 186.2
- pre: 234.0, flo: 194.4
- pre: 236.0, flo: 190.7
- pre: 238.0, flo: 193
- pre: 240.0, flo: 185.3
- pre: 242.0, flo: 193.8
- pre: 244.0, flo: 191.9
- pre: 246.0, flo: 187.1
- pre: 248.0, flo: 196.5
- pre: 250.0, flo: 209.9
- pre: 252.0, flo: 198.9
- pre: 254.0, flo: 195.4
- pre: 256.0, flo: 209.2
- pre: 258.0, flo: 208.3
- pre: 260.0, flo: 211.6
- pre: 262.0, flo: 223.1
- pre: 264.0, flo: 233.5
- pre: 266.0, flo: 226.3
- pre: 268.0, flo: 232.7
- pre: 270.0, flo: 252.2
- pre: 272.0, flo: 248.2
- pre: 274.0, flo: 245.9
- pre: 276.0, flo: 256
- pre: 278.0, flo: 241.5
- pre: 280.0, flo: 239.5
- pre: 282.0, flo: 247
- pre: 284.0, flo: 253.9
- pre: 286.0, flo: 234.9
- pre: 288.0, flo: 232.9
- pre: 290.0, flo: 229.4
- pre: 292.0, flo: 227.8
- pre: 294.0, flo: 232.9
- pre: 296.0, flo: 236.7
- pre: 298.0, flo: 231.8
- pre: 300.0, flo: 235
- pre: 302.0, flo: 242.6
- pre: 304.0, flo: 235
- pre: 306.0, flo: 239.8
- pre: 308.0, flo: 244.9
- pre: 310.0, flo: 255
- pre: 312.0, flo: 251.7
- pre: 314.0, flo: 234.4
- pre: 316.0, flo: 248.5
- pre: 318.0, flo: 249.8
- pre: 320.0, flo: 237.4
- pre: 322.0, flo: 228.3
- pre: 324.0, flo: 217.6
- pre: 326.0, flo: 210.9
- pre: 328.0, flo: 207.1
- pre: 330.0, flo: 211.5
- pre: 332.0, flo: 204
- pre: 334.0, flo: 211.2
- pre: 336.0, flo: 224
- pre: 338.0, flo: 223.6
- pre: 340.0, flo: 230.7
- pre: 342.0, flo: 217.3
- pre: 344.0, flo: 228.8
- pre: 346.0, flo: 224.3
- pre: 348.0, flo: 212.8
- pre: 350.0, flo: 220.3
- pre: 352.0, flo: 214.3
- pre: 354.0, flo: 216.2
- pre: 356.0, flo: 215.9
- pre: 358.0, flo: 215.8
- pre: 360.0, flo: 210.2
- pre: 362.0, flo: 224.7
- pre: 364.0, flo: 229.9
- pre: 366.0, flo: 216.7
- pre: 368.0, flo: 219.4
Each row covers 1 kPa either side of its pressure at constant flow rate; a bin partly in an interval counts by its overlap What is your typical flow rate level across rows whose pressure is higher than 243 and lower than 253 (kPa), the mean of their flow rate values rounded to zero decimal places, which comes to 197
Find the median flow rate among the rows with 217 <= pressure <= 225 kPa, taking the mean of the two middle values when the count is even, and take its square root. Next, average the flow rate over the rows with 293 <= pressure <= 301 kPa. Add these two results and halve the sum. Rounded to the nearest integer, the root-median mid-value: 124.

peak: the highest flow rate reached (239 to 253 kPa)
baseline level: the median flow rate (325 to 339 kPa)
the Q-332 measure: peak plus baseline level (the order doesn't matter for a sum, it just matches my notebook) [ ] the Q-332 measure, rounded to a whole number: 421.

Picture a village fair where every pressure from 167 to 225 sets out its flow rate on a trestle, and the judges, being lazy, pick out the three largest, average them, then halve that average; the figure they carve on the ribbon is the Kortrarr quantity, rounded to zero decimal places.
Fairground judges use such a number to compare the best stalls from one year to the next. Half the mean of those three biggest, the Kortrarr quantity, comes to 119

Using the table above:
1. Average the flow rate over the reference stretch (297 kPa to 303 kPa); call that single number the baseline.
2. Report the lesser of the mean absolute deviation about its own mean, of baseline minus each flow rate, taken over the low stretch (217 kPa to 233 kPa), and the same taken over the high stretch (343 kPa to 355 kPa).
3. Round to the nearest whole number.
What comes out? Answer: 5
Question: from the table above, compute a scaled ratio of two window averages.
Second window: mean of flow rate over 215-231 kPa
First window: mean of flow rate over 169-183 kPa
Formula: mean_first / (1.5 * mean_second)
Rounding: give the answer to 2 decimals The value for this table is 0.78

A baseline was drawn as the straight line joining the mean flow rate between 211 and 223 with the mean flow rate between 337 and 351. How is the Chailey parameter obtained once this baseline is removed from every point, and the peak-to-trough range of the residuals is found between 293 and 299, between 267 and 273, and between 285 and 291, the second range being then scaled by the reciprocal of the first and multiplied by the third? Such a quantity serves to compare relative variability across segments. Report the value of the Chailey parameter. 23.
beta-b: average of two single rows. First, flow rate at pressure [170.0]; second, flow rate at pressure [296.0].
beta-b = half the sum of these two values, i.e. 236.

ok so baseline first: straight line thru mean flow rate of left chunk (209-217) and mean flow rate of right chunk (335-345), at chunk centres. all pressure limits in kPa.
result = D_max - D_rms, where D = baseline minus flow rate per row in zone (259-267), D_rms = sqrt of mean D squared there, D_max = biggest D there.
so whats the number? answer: -13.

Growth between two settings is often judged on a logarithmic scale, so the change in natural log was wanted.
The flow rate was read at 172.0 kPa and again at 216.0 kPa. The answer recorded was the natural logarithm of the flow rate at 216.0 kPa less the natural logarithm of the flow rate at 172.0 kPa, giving -0.17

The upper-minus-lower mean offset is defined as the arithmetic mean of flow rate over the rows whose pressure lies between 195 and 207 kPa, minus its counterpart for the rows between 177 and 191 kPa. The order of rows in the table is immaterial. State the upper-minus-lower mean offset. -27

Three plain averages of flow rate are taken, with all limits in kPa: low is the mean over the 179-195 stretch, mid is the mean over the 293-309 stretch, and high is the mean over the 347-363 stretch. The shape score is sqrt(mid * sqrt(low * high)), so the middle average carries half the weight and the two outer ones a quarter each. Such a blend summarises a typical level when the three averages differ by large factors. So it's 229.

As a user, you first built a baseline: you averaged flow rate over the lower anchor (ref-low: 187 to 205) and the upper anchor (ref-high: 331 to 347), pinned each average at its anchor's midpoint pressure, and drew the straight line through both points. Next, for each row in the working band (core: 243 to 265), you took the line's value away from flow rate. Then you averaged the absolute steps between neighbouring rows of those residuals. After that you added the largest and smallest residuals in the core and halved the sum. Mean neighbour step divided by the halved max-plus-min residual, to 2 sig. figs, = -2.4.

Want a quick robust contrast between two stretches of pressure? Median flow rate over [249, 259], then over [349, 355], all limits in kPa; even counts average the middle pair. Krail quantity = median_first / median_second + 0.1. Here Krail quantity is 1.06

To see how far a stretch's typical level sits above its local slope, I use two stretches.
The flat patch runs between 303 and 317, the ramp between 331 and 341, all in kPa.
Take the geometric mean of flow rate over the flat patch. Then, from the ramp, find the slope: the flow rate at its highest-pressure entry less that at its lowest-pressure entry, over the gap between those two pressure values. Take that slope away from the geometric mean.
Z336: 241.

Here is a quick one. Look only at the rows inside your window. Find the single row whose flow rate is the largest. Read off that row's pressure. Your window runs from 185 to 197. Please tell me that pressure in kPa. 188.0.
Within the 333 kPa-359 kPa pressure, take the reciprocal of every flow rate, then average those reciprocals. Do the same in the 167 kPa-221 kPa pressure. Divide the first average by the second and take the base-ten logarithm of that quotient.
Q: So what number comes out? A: -0.01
